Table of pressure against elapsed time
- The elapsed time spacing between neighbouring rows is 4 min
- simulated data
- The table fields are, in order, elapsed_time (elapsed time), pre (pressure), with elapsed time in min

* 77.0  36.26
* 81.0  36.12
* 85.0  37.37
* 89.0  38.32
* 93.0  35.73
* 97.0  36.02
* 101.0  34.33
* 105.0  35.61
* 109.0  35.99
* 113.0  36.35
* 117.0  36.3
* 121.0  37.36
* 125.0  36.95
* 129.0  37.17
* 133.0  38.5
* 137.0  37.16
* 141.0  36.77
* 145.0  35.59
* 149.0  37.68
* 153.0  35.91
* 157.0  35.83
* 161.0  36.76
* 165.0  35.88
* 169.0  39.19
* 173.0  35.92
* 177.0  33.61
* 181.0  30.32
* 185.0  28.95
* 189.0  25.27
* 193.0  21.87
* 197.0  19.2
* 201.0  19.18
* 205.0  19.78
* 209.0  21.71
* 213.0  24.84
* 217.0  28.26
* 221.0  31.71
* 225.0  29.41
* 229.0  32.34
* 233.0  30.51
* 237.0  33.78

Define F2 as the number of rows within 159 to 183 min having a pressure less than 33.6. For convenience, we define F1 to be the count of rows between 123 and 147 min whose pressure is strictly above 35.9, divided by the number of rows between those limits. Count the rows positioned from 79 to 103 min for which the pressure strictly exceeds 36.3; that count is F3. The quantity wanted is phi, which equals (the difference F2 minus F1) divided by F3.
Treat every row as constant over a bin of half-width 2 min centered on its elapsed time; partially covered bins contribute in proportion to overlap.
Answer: 0.1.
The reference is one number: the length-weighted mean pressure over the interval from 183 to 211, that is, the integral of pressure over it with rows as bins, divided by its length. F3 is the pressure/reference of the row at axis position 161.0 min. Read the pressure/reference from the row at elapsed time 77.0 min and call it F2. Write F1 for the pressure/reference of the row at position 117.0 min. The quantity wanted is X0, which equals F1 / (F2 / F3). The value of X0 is 1.65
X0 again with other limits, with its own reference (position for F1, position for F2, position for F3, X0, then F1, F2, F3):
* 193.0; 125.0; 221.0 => 0.84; 0.98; 1.66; 1.42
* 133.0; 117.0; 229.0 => 1.54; 1.73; 1.63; 1.45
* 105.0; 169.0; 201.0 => 0.78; 1.60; 1.76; 0.86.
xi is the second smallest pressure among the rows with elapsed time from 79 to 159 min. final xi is 35.59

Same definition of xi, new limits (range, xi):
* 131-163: 35.83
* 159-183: 33.61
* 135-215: 19.2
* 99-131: 35.61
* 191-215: 19.2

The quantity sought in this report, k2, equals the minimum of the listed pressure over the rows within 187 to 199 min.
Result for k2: 19.2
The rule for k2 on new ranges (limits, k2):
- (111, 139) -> 36.3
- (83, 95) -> 35.73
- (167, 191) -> 25.27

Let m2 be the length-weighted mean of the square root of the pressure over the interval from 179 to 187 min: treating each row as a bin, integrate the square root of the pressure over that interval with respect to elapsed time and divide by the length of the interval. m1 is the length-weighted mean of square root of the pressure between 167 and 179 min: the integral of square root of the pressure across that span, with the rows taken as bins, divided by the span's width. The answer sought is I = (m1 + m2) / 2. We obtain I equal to 5.73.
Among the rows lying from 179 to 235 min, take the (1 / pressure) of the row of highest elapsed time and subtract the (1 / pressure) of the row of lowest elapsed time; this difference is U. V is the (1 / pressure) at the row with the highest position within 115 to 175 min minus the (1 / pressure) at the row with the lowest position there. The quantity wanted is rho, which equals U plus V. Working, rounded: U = 0.000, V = 0.0003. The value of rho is 0.000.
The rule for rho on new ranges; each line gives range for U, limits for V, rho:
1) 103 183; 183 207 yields 0.021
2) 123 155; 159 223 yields 0.005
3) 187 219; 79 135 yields -0.006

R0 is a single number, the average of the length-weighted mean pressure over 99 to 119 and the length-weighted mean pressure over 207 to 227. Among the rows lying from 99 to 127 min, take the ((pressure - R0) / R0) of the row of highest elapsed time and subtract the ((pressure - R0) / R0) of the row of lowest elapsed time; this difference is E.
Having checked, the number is 0.08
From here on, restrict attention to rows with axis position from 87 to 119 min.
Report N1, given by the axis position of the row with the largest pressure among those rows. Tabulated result 89.0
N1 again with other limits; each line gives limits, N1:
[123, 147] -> 133.0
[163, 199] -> 169.0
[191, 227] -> 221.0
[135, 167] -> 149.0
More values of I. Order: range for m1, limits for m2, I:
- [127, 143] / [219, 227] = 5.82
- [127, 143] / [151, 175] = 6.08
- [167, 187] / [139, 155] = 5.91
